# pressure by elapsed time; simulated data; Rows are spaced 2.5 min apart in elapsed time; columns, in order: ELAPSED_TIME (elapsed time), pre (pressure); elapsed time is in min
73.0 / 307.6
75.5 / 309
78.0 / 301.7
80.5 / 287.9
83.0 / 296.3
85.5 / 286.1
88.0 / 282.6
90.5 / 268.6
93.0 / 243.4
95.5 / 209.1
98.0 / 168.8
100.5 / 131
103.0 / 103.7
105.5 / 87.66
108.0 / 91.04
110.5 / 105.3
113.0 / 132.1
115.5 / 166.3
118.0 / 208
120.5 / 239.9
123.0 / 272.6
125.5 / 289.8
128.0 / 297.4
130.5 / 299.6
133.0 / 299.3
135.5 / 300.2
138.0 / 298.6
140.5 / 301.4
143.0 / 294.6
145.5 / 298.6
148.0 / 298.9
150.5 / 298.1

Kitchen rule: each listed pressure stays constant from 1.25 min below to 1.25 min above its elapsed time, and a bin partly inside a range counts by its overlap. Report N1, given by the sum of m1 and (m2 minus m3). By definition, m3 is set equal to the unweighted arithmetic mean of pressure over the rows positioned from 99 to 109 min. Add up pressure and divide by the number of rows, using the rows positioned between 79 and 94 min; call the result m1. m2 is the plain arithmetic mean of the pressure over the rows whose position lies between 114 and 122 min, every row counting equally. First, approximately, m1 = 277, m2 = 205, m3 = 103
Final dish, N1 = 379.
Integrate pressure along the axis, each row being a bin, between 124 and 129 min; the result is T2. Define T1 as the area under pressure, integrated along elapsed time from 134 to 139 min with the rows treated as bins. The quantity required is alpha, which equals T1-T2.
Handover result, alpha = 35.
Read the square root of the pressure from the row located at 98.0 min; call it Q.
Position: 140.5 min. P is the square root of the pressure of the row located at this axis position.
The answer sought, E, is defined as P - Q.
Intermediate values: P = 17.4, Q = 13.0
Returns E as 4.4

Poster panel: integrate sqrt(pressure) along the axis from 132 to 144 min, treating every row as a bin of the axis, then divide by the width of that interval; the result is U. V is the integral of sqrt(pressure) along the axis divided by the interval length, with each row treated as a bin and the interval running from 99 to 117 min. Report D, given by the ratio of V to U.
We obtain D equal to 0.63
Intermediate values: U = 17.3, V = 10.8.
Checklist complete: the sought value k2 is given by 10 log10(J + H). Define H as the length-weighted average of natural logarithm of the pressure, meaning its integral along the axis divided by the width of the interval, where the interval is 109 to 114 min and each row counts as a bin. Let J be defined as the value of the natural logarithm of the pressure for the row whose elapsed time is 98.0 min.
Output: 9.9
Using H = 4.75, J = 5.1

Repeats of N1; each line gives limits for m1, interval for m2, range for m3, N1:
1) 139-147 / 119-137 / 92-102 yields 396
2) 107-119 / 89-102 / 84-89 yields 60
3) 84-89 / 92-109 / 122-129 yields 146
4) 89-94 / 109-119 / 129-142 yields 109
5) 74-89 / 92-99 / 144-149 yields 202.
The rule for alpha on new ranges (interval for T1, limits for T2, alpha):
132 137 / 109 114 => 915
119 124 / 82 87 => -187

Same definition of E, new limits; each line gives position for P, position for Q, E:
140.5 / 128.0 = 0.1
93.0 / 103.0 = 5.4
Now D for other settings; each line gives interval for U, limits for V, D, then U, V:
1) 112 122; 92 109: 0.87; 13.7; 11.9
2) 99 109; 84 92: 1.63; 10.2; 16.7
